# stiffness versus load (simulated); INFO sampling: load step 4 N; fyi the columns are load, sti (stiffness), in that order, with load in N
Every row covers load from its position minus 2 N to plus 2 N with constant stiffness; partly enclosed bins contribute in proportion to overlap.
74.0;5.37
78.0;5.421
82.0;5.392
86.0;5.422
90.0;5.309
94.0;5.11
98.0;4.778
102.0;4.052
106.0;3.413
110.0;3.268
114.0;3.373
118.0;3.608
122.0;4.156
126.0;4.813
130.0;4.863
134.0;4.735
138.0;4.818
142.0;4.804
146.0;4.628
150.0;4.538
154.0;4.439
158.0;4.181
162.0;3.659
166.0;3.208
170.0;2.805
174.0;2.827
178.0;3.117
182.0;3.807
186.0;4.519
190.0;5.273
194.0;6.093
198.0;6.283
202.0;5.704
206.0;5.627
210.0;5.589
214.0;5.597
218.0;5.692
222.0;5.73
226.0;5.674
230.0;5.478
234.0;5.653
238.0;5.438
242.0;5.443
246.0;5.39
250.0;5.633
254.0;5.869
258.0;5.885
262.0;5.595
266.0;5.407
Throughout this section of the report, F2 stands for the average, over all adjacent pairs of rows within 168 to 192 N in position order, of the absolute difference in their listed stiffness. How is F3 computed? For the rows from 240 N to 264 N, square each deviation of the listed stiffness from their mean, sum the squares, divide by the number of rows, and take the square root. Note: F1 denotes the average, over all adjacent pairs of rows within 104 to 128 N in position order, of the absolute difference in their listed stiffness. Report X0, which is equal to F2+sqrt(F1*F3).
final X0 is 0.7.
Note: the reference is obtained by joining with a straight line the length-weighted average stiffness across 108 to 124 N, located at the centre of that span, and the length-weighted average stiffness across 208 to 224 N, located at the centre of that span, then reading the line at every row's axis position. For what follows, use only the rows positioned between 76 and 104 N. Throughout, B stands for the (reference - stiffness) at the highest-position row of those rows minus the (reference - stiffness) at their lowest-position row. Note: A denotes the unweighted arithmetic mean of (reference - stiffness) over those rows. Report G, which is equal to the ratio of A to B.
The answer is -1.1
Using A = -2.0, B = 1.9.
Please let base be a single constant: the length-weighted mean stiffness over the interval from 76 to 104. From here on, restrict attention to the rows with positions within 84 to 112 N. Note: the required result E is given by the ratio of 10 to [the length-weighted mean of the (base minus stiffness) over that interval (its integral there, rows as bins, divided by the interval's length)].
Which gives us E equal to 17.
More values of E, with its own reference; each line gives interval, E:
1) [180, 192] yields 19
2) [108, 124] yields 7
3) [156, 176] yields 6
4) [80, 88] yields -30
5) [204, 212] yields -19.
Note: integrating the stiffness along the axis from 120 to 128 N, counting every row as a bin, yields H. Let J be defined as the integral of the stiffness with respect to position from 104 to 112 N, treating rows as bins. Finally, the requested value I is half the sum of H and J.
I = 31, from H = 35.9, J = 27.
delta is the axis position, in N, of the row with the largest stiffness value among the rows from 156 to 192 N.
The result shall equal 190.0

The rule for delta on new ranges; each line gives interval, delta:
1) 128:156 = 130.0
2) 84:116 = 86.0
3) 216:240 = 222.0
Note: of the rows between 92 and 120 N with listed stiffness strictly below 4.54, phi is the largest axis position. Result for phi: 118.0 N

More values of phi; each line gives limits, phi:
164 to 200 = 186.0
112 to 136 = 122.0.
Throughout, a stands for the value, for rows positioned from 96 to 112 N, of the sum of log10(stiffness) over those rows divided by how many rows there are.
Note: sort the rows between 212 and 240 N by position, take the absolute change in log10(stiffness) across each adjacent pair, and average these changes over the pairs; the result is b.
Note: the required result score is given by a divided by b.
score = 58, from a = 0.58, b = 0.010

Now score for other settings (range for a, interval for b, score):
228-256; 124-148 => 91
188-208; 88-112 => 18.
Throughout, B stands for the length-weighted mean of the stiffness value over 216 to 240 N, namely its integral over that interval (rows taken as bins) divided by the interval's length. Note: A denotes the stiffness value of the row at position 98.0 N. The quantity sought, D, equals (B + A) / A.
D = 2.17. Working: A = 4.778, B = 5.6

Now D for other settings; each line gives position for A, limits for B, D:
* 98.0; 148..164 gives 1.88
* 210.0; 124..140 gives 1.86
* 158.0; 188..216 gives 2.37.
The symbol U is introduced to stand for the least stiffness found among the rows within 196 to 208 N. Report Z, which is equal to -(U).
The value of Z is -5.6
